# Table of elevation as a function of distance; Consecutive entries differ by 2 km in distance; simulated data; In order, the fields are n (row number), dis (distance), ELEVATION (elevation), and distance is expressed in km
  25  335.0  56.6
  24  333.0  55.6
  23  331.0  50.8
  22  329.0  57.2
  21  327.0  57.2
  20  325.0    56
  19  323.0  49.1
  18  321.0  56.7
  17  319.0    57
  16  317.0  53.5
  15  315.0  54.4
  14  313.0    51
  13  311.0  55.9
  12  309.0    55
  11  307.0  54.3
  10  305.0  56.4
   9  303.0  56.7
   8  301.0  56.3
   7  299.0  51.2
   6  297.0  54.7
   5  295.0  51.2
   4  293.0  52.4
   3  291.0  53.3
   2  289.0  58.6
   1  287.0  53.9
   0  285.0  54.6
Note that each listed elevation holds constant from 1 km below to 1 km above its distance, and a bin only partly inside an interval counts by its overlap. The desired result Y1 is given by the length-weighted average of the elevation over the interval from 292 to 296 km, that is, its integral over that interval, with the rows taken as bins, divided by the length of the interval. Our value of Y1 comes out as 51.8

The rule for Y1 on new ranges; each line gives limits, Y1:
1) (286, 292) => 55.3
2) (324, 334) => 55.4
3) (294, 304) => 54.0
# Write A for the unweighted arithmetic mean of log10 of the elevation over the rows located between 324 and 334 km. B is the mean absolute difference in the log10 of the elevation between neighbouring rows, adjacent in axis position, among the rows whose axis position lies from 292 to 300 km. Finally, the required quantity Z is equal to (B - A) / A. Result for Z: -0.987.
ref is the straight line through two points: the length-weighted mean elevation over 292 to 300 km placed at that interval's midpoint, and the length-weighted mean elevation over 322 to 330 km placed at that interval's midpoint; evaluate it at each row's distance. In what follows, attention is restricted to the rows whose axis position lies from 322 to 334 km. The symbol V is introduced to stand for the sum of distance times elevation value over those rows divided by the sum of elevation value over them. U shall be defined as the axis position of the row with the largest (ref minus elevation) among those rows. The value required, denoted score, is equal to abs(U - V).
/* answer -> 5.1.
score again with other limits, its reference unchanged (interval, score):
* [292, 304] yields 0.9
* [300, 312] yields 1.0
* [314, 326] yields 3.0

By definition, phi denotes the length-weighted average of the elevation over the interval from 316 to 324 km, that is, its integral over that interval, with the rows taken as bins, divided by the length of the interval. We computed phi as 54.1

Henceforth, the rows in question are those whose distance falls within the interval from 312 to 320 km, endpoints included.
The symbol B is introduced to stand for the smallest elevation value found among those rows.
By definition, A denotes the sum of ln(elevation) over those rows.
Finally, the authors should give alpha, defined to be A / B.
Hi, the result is 0.313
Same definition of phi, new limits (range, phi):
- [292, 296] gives 51.8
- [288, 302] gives 54.0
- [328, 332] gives 54.0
